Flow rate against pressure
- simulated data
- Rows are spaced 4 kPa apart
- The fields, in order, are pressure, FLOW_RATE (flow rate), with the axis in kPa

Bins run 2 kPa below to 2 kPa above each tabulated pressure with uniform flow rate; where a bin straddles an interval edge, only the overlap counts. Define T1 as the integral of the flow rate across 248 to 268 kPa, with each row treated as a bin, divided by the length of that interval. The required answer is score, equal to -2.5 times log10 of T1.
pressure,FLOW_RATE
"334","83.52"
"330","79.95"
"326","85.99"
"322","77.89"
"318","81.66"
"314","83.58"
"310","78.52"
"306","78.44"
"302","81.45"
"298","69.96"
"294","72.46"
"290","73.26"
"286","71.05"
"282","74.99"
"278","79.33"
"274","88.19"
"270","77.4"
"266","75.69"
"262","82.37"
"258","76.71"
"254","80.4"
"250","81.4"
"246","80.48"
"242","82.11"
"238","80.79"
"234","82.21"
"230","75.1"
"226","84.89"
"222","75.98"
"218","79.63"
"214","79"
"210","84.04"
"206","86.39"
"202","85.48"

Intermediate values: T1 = 79.3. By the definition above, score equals -4.75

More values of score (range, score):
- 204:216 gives -4.80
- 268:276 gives -4.80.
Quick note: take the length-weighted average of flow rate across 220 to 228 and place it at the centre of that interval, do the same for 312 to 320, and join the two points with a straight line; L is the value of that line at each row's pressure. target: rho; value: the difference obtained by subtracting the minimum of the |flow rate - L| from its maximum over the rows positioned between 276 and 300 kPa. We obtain 10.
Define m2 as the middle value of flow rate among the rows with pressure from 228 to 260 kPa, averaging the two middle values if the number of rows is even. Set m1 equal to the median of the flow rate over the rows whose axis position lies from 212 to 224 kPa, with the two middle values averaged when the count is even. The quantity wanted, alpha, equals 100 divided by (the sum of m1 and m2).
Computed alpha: 0.626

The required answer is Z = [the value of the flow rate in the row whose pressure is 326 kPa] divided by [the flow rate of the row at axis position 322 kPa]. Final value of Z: 1.10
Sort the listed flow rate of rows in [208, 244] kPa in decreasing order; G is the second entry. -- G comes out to 84.04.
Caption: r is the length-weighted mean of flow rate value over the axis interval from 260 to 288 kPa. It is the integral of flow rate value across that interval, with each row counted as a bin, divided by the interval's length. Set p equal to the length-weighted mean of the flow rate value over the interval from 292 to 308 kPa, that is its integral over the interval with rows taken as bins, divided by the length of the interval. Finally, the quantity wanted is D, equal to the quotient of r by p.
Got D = 1.04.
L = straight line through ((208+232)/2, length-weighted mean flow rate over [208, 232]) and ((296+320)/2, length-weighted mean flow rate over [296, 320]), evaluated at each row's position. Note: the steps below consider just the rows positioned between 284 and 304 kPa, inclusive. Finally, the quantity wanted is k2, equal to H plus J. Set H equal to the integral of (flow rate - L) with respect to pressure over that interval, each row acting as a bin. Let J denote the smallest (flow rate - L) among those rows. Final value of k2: -118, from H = -109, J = -9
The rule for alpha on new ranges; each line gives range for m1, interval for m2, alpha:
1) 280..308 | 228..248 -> 0.649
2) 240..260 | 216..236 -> 0.625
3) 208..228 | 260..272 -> 0.637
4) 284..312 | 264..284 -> 0.664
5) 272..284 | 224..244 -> 0.619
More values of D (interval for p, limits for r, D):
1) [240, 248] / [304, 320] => 0.99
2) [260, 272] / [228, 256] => 1.02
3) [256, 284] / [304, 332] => 1.02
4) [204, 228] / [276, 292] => 0.91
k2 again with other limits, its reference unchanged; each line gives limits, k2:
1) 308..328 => 53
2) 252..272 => -21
